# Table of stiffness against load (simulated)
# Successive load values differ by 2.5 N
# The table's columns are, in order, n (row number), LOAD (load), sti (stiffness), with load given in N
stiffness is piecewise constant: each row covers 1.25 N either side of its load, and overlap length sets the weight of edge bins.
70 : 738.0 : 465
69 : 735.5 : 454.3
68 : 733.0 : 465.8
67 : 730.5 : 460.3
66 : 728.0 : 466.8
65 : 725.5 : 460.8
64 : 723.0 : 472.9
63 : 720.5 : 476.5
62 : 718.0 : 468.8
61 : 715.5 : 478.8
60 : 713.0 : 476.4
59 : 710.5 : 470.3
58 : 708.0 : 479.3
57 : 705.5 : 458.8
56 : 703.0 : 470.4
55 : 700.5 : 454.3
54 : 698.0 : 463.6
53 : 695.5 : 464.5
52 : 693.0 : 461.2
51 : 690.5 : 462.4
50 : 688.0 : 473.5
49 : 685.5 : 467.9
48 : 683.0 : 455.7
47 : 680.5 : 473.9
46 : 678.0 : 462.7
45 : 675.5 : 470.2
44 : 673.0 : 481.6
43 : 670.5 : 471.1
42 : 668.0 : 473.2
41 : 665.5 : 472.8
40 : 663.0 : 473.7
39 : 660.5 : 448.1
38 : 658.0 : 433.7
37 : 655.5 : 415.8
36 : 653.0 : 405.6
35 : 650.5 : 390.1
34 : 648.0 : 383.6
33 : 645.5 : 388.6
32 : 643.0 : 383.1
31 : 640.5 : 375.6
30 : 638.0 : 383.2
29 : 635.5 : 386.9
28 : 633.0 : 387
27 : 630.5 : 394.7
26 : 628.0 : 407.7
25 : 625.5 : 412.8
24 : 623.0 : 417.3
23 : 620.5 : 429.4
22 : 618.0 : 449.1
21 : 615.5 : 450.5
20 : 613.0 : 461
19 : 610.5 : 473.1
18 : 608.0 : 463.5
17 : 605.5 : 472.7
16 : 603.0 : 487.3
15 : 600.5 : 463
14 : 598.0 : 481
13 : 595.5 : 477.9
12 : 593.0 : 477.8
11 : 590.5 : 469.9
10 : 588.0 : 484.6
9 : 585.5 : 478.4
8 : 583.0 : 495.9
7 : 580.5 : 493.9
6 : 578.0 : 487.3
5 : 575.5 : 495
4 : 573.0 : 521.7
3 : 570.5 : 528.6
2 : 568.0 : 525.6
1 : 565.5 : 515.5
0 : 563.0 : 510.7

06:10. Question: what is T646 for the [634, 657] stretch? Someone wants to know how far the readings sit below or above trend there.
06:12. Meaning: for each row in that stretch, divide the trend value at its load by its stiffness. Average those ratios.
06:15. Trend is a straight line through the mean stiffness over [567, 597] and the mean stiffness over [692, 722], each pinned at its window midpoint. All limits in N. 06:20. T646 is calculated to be 1.23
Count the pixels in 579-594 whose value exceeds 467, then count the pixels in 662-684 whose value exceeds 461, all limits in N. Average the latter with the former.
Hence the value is 7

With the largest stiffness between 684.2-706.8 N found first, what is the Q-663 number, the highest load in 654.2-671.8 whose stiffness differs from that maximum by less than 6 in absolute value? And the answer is 670.5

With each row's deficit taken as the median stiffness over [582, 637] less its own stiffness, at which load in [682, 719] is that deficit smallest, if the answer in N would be 708.0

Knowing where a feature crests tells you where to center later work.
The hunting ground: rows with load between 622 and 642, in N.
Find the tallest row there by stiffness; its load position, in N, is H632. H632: 623.0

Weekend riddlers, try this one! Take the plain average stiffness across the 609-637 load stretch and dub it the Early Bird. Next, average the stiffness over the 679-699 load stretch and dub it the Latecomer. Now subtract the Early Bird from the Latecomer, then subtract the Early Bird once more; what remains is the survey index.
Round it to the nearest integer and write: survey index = -384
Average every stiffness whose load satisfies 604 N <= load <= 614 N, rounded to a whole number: 468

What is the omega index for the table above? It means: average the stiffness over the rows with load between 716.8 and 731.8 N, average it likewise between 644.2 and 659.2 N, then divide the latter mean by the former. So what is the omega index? 0.86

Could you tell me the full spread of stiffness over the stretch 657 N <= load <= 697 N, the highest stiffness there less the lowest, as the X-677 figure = 48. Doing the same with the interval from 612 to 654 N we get 85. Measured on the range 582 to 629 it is 88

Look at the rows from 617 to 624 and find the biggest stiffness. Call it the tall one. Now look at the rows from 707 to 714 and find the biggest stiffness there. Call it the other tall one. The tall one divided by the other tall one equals 0.94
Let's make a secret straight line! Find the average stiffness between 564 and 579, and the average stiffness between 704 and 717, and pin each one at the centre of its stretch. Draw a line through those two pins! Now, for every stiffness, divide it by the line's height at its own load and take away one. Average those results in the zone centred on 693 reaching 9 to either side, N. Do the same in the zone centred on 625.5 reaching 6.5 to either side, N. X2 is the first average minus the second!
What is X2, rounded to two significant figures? 0.14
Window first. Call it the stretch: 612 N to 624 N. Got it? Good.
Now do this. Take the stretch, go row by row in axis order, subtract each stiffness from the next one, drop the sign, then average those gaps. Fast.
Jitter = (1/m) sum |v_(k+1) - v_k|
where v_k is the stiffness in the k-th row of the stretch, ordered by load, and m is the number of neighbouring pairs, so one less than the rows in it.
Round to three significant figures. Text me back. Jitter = 10.9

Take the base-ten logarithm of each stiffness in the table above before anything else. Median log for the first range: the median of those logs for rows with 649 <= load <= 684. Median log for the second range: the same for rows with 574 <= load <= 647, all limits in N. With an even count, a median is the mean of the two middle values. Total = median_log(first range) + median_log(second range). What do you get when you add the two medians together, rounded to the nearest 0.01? 5.33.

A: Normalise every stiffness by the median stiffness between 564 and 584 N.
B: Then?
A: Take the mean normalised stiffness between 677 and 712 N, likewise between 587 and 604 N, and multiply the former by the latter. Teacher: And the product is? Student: 0.869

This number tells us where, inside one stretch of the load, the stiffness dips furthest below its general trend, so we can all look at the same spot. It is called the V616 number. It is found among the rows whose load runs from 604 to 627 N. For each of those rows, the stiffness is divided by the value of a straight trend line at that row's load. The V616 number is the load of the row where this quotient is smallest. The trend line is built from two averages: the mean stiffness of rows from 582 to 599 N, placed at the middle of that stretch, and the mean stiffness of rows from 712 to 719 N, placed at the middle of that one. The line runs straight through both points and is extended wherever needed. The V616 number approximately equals 625.5 N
